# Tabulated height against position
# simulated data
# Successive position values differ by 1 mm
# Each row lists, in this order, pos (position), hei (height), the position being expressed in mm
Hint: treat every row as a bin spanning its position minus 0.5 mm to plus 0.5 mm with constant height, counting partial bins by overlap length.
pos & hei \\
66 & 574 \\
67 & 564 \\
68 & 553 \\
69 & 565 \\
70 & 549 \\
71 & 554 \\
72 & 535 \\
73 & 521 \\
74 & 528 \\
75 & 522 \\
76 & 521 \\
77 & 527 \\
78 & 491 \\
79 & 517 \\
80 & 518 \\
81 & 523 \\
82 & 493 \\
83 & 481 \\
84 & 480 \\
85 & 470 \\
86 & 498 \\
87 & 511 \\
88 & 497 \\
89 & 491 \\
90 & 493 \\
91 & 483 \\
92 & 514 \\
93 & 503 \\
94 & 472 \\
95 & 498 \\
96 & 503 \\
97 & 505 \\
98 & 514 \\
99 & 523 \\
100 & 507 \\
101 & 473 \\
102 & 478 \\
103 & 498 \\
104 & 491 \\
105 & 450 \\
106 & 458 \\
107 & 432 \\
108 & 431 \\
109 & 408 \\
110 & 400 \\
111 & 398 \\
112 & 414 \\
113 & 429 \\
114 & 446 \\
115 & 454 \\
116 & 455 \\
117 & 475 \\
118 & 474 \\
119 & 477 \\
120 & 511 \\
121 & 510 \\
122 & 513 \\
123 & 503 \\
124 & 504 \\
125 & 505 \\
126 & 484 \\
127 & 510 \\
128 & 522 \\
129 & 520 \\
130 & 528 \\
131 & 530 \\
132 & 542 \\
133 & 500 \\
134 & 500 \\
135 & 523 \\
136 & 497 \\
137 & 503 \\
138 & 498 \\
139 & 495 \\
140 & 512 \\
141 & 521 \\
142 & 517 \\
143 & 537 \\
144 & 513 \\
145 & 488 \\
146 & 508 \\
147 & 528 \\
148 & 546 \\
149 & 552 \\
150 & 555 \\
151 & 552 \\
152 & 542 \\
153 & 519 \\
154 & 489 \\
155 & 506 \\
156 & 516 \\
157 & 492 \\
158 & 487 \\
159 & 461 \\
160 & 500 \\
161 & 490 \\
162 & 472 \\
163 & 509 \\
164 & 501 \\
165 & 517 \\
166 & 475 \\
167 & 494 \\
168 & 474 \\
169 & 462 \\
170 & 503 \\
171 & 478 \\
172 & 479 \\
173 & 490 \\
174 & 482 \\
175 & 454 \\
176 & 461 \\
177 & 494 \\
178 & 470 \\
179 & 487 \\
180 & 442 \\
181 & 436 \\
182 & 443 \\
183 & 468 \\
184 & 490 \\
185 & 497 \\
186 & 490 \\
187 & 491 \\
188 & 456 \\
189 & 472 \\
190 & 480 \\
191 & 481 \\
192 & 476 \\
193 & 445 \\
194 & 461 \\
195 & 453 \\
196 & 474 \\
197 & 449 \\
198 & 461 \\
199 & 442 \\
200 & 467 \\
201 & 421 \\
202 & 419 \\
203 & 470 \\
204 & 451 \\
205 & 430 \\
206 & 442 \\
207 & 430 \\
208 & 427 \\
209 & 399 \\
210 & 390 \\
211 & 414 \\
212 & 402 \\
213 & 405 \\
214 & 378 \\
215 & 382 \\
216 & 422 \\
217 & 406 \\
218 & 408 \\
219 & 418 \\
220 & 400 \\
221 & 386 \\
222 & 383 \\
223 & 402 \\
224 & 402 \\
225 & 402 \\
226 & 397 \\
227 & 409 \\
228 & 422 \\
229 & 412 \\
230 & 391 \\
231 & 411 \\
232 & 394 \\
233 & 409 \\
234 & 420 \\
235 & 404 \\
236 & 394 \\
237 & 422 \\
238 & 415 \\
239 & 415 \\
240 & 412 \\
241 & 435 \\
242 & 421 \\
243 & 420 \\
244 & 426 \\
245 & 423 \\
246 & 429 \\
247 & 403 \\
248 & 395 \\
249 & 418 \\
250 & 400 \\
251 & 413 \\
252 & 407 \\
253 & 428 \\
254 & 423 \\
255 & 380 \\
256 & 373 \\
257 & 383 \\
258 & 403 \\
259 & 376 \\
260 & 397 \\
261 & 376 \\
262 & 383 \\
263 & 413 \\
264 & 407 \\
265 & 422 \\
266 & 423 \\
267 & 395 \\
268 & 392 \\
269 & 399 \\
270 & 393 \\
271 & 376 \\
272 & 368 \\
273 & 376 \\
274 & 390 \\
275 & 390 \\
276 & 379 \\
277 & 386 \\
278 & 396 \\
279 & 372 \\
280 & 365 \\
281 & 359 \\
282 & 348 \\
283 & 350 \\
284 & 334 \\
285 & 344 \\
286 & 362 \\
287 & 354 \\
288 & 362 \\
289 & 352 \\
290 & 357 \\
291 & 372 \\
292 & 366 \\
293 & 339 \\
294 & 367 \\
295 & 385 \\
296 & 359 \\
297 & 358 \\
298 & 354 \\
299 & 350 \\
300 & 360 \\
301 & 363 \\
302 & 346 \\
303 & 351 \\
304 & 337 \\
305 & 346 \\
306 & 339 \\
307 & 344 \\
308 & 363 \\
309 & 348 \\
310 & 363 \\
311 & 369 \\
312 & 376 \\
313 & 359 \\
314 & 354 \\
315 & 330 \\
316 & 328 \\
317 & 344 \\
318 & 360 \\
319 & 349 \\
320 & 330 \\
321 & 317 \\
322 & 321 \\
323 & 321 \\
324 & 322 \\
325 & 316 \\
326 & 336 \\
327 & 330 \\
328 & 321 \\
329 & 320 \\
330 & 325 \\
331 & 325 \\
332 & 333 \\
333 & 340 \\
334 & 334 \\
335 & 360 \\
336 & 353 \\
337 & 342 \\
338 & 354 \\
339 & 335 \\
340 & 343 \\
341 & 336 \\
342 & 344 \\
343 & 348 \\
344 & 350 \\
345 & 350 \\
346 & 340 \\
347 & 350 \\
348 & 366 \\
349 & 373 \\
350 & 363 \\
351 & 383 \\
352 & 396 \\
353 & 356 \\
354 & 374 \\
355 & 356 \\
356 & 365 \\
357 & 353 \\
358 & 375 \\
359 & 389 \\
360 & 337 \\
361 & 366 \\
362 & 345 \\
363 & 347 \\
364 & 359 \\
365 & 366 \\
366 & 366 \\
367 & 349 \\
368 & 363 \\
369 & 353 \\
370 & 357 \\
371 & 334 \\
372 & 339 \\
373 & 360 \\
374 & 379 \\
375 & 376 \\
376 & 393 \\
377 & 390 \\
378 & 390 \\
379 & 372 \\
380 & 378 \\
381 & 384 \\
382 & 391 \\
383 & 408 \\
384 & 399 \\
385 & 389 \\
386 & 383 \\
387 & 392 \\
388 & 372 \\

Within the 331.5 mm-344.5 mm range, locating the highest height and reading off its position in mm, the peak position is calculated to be 335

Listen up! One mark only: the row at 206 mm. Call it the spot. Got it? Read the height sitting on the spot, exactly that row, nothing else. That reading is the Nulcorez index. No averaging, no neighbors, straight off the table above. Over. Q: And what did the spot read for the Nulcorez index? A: 442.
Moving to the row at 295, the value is 385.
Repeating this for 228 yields 422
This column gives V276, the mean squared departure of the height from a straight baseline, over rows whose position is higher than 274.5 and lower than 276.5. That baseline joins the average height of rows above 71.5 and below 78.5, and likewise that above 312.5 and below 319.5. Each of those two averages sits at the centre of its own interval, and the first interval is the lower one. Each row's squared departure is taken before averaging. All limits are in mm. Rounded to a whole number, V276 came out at 106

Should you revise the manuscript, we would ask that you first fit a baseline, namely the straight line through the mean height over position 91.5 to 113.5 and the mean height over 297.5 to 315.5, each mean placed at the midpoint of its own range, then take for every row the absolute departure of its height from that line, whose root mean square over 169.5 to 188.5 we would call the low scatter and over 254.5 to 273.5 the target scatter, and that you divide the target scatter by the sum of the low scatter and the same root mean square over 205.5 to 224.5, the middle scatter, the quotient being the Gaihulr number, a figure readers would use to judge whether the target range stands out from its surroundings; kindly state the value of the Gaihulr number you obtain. 0.32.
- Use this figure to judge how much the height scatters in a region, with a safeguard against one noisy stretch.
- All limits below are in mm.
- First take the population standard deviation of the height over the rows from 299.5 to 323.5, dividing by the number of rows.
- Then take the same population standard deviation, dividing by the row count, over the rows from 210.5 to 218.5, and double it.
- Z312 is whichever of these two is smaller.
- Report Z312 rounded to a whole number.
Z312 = 16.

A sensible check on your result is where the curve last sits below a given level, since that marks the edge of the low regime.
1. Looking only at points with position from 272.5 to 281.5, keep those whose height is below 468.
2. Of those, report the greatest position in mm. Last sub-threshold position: 281 mm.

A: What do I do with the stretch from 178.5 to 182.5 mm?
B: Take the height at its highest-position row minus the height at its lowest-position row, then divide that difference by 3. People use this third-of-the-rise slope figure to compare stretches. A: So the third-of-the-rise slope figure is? -15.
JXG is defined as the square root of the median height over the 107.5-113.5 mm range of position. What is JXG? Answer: 20.3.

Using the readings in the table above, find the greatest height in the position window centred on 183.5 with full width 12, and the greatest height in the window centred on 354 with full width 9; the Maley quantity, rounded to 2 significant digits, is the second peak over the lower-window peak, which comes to 0.80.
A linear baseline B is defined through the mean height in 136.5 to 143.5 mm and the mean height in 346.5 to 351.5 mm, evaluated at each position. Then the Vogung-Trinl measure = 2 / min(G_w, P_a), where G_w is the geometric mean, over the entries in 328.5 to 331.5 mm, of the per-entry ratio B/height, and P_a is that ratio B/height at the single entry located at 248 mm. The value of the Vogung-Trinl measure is 1.81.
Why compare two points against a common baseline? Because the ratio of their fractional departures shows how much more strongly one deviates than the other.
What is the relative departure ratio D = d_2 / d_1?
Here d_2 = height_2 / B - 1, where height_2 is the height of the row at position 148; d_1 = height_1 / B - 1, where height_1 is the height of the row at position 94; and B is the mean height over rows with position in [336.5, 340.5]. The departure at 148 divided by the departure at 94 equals 1.6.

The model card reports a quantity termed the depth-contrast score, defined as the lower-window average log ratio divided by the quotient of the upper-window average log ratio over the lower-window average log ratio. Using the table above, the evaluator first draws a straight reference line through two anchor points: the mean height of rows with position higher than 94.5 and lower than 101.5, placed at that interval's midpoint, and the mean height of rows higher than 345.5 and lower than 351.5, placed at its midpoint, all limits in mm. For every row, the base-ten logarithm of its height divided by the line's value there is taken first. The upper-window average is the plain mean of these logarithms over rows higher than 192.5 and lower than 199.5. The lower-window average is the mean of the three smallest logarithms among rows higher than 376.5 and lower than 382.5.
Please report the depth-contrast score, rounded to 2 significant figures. 0.25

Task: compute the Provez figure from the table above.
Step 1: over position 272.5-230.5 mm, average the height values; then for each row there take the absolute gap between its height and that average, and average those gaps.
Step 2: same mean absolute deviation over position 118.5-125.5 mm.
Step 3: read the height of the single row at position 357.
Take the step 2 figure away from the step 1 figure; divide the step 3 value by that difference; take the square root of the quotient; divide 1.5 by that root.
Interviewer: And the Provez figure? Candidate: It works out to 0.21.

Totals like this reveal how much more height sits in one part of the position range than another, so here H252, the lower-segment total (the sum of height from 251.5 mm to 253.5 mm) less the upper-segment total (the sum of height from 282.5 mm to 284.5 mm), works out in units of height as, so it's 151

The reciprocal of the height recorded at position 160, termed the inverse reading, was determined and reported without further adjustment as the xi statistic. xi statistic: 0.0020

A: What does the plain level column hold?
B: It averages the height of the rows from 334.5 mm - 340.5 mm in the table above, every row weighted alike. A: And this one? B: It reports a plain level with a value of 348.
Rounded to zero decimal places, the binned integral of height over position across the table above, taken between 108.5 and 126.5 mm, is 8360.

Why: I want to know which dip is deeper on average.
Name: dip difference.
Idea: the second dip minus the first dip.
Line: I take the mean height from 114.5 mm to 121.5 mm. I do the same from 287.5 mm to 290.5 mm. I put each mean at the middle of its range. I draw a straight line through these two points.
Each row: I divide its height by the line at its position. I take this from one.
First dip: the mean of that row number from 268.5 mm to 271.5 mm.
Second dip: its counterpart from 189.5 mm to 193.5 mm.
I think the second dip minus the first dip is -0.05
